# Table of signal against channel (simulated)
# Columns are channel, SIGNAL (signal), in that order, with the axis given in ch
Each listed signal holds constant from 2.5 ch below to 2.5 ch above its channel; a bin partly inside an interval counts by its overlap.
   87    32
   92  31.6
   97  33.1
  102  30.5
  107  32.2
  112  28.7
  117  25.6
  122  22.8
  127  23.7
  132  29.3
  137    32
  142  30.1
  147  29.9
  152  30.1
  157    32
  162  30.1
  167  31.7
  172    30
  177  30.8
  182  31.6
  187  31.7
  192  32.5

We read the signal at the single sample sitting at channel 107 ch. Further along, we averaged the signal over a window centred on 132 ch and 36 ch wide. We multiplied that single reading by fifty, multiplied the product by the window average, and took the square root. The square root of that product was 211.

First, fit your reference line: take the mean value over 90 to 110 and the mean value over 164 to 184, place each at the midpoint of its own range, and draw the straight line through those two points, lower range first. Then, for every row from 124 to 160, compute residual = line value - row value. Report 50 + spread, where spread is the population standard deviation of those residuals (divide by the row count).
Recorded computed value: 52.7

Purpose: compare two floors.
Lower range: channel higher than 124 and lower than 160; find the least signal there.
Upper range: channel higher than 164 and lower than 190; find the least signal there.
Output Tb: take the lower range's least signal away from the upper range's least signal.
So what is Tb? 6.3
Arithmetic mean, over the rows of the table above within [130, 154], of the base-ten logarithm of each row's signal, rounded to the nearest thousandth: 1.481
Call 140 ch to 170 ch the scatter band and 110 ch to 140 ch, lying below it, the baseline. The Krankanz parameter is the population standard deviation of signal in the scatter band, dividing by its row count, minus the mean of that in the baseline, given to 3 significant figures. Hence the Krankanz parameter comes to -26.2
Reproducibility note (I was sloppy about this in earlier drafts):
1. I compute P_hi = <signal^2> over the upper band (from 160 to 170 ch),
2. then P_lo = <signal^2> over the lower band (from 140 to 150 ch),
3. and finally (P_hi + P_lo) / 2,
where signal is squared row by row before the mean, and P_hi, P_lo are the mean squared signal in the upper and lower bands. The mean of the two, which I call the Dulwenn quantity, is 928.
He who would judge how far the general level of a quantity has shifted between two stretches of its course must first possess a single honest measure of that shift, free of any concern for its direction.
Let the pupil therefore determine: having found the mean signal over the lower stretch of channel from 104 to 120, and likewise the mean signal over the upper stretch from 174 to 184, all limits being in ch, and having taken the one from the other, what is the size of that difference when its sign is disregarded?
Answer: 2.4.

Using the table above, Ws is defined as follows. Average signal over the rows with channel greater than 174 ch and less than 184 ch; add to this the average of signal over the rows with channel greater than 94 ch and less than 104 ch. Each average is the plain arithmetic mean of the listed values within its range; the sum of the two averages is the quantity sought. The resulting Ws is 63.0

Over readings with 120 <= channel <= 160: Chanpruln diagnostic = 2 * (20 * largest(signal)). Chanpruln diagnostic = 1280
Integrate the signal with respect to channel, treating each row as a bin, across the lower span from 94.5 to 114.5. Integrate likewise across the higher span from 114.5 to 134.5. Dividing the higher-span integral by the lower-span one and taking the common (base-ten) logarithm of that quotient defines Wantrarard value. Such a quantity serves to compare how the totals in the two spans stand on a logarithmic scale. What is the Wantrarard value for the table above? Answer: -0.09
